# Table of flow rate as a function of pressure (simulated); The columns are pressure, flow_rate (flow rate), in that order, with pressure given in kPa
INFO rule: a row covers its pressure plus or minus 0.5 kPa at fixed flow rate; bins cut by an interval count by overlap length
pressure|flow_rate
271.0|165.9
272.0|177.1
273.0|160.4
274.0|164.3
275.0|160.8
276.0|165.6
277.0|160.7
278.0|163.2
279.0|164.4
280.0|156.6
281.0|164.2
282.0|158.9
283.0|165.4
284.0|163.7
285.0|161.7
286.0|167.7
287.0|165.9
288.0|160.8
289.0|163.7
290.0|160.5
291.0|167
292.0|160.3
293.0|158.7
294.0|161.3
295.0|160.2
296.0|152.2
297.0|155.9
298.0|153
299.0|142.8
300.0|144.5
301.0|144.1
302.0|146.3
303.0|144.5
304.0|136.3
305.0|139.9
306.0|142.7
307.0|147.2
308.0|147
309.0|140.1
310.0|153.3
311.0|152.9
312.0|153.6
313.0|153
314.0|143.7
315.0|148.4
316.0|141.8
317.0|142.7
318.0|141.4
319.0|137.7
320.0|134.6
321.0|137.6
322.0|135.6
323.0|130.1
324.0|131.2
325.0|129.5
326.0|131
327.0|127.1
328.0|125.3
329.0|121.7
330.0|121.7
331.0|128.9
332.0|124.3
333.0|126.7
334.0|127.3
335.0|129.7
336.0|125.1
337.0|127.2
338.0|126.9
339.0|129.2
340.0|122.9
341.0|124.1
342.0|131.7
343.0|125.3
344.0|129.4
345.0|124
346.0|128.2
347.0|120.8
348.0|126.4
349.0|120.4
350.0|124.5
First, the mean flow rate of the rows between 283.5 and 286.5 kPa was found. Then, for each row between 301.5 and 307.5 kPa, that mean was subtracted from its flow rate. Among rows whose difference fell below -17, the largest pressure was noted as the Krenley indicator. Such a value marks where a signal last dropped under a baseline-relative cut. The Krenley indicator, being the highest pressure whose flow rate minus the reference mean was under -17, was 307.0 kPa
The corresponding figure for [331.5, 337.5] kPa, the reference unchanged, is 337.0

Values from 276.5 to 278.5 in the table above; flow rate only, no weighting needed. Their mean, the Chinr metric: 162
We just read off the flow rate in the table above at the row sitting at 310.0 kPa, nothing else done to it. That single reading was 153.3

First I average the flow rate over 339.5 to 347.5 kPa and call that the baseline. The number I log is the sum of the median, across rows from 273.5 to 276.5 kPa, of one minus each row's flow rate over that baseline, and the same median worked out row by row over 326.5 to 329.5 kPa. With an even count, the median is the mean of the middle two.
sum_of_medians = -0.30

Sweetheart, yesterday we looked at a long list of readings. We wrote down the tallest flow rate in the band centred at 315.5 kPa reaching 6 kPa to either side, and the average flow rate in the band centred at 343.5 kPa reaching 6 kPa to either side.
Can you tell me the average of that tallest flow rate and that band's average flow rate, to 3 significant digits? 140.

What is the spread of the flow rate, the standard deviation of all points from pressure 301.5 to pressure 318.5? 5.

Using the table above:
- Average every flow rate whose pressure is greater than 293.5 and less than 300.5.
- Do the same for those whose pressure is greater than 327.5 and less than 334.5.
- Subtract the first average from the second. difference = -28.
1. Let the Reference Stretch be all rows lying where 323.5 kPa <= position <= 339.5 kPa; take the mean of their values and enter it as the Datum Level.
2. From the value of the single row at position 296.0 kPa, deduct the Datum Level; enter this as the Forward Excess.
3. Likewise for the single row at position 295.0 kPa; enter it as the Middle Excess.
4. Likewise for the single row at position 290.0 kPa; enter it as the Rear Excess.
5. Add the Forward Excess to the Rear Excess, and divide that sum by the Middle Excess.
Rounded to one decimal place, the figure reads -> 1.8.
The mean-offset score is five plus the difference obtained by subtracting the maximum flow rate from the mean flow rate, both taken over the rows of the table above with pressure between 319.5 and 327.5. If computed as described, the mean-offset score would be -1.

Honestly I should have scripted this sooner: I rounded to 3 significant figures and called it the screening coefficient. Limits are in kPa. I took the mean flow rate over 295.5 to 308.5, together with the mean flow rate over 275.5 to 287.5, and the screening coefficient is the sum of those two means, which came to 309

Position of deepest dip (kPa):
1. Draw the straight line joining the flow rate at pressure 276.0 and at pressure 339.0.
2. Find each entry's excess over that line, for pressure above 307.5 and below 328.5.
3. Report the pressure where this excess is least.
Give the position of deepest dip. 328.0 kPa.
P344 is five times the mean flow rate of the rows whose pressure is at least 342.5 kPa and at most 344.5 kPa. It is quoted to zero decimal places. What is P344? 637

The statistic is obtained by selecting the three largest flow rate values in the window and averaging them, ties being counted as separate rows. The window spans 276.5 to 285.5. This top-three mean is 165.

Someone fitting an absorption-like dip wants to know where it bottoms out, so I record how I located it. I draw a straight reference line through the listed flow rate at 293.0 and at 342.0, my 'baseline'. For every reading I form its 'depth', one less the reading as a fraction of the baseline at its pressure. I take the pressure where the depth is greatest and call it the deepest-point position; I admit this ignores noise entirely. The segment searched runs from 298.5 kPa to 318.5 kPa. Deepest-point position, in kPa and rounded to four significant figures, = 304.0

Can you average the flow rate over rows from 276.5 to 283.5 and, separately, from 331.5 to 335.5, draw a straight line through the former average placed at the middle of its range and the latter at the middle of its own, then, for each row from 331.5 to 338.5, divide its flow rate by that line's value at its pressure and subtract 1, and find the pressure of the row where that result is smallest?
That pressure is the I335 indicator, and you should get 332.0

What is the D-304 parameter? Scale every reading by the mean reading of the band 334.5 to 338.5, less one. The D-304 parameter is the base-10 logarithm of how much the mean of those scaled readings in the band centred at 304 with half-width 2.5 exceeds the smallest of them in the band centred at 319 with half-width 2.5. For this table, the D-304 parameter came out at -1.2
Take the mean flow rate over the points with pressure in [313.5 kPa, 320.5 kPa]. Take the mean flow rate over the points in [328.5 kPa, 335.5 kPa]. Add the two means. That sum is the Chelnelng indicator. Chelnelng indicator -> 267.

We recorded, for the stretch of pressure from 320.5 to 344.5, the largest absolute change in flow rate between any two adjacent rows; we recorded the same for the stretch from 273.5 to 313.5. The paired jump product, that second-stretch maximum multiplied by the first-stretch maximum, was 100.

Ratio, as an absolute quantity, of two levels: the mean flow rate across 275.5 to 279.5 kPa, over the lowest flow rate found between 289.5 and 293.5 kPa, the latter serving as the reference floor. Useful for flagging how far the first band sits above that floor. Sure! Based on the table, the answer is 1.03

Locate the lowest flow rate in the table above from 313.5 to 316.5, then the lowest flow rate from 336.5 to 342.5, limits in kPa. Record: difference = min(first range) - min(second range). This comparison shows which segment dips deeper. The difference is 19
